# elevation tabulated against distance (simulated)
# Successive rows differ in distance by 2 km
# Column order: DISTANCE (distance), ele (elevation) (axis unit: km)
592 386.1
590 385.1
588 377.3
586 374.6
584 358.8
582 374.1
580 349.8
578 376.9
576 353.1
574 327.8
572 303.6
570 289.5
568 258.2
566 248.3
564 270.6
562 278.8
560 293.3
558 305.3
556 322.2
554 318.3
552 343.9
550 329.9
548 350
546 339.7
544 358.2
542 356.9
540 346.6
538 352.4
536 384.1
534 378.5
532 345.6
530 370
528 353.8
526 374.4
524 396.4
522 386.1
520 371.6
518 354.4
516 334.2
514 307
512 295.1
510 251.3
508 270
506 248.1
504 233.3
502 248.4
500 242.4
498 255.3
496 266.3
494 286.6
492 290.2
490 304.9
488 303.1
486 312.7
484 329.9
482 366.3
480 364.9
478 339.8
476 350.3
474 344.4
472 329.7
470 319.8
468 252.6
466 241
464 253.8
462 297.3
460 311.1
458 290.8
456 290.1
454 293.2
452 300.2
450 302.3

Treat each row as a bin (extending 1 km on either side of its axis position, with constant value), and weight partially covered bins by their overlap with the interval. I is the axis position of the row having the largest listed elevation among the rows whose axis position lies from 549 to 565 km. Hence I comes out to 552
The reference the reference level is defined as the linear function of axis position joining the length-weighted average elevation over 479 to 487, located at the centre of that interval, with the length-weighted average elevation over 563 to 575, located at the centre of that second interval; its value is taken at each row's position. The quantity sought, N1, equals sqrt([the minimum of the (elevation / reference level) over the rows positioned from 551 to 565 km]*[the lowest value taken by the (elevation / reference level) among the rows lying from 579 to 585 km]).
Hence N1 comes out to 1.10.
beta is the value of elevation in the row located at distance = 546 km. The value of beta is 339.7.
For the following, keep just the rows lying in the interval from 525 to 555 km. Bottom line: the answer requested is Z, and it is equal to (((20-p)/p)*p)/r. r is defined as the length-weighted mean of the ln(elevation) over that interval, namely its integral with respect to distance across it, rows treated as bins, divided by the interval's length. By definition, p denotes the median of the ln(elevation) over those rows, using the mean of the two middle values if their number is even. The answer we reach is 2.41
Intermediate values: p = 5.86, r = 5.87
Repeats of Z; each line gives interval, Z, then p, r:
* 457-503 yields 2.51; 5.71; 5.70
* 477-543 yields 2.46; 5.81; 5.76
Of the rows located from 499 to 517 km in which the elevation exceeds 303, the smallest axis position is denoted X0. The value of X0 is 514 km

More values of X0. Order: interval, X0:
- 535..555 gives 536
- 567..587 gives 572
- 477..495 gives 478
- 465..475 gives 470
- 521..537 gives 522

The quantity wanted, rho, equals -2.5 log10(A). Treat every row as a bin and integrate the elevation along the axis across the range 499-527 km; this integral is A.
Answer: -9.84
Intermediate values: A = 8625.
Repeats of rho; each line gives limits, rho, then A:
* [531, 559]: -9.96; 9663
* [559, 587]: -9.88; 8915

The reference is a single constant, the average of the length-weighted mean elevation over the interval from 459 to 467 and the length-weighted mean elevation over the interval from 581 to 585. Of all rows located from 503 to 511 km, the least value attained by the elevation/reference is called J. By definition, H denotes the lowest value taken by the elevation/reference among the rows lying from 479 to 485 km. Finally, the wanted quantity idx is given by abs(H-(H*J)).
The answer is 0.28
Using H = 1.03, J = 0.73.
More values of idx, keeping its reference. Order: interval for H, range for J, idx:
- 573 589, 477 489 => 0.06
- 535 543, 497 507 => 0.30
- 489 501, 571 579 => 0.04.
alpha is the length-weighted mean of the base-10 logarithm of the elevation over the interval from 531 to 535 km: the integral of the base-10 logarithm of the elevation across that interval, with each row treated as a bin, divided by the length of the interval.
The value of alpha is 2.56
